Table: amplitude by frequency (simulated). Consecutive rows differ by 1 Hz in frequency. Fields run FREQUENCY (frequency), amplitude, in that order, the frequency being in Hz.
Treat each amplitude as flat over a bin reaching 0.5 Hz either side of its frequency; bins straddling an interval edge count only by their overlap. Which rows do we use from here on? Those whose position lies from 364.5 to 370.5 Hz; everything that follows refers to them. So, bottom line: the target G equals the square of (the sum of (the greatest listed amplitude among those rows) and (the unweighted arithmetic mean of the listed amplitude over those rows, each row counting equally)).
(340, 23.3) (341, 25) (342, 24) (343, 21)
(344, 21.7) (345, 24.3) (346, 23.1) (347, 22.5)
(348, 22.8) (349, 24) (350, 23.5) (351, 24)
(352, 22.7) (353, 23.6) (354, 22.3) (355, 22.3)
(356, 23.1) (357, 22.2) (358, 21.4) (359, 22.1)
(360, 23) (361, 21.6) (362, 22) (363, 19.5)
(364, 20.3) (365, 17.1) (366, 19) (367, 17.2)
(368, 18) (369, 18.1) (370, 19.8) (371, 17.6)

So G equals 1444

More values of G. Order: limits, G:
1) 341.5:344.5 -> 2138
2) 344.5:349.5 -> 2270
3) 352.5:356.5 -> 2155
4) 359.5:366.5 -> 1880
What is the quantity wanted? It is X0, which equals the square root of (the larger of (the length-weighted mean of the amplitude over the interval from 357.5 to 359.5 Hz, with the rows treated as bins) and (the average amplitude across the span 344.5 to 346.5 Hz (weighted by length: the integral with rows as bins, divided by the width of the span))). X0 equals 4.87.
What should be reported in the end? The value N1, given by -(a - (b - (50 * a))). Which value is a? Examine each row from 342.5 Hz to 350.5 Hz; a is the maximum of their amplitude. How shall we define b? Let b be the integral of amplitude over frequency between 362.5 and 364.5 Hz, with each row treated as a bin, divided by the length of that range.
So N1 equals -1219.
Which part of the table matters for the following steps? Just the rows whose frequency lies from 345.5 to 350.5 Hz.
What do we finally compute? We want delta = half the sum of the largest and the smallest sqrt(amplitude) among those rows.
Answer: 4.82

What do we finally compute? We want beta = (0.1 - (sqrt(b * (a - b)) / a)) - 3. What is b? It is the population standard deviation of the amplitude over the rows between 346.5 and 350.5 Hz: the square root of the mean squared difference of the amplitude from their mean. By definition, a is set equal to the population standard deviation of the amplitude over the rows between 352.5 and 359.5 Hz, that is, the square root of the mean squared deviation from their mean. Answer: -3.22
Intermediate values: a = 0.66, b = 0.587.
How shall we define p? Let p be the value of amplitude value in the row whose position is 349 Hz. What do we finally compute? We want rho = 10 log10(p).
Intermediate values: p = 24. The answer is 13.80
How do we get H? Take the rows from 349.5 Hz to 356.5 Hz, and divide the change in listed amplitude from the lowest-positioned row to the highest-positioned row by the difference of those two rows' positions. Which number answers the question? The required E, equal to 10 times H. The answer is -0.7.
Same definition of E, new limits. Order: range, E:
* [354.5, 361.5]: -1.2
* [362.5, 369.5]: -2.3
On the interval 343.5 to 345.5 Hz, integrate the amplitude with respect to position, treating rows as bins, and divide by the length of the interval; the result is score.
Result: 23.0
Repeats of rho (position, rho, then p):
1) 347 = 13.52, 22.5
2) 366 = 12.79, 19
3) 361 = 13.34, 21.6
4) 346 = 13.64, 23.1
